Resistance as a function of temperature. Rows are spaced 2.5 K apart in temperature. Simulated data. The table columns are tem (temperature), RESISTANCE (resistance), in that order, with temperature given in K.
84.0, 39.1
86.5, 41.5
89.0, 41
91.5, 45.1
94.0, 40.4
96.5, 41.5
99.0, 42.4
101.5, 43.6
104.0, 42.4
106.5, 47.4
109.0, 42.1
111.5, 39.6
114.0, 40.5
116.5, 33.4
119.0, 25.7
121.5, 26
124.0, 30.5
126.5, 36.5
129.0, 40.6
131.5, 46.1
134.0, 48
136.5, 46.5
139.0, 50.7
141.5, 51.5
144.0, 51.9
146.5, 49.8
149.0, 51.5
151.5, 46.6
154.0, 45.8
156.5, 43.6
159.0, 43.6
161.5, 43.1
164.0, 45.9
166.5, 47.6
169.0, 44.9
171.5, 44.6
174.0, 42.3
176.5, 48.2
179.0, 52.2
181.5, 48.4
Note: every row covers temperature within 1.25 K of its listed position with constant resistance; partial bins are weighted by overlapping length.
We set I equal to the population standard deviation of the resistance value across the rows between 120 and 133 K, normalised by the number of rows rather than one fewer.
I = 7.1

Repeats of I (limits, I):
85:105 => 1.4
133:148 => 1.9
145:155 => 2.3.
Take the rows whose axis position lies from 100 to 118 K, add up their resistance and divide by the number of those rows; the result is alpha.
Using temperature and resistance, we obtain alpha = 41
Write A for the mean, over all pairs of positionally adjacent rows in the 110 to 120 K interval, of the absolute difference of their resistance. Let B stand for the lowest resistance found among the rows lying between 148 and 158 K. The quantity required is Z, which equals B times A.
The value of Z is 228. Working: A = 5.2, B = 43.6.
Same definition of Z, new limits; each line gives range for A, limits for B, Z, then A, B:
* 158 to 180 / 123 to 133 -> 77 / 2.5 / 30.5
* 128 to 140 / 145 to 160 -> 143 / 3.3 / 43.6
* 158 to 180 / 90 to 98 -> 102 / 2.5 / 40.4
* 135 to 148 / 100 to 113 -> 74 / 1.9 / 39.6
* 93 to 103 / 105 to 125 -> 27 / 1.1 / 25.7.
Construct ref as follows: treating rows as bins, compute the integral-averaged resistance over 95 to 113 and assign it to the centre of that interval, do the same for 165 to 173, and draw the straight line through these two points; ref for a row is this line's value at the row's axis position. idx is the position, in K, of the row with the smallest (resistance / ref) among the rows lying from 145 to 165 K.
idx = 161.5 K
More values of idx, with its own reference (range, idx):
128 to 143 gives 129.0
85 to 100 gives 94.0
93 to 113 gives 111.5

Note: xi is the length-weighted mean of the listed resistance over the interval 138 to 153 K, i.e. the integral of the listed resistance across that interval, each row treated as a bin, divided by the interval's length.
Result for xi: 50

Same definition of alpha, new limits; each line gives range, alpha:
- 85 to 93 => 43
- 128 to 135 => 45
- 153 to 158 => 45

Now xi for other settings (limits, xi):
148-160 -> 46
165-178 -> 46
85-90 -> 41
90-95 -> 43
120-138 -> 39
